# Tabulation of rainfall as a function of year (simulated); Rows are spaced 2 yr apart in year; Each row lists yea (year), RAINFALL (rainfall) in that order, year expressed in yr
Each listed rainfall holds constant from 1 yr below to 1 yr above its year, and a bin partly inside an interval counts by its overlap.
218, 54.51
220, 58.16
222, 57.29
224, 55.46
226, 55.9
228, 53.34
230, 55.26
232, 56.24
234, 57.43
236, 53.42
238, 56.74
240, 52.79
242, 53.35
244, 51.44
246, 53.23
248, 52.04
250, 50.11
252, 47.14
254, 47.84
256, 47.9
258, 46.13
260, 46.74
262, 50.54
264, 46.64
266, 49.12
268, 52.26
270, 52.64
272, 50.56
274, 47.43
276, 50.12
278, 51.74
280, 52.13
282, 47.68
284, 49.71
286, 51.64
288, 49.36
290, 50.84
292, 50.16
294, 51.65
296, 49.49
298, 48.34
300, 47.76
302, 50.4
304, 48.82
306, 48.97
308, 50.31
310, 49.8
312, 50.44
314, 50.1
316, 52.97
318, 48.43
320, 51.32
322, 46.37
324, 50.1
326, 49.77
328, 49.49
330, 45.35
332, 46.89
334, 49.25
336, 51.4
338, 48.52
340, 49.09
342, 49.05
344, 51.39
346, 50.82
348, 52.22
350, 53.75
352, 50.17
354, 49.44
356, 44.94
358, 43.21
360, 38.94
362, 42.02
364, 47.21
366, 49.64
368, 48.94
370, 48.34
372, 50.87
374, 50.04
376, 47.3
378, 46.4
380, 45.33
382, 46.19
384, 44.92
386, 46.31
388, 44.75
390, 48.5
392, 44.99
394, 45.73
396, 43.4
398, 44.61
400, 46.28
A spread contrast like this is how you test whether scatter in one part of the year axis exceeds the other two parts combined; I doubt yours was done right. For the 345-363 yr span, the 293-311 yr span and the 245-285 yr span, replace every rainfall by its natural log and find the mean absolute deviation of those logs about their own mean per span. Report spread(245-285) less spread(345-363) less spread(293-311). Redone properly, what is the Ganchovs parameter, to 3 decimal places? -0.075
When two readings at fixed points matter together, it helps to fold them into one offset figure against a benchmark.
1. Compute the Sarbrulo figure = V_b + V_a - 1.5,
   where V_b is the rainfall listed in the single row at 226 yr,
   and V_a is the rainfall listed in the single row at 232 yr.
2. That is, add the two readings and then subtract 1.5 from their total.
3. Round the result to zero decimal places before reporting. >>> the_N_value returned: 111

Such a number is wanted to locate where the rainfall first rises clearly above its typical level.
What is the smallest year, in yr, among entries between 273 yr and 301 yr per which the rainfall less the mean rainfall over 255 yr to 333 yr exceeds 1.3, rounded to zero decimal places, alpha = 278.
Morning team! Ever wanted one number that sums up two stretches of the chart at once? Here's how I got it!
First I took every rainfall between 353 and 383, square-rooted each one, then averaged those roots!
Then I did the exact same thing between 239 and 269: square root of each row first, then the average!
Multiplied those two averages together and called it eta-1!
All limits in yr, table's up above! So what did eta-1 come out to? 48.1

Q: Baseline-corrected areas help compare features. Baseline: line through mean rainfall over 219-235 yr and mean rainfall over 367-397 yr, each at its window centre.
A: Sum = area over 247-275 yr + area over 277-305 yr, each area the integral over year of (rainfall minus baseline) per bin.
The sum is -205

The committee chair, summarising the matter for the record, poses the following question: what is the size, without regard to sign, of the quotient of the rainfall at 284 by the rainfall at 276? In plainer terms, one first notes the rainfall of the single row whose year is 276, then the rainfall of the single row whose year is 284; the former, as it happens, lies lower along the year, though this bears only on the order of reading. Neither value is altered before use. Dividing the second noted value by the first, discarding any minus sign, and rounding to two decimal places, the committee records 0.99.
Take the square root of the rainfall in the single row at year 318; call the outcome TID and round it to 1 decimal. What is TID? 7.0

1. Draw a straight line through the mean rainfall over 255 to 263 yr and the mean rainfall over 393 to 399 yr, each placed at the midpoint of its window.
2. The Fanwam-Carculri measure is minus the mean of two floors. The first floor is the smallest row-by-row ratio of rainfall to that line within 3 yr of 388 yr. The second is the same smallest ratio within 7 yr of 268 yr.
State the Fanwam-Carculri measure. -0.99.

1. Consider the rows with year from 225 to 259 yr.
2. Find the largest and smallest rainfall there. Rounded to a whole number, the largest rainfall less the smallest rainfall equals 11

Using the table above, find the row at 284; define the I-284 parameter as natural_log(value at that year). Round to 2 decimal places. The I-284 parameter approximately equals 3.91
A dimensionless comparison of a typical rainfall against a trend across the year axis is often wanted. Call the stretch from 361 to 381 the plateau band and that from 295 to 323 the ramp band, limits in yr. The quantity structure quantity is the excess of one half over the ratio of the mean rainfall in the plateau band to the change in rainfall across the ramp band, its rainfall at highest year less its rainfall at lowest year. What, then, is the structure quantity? 16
